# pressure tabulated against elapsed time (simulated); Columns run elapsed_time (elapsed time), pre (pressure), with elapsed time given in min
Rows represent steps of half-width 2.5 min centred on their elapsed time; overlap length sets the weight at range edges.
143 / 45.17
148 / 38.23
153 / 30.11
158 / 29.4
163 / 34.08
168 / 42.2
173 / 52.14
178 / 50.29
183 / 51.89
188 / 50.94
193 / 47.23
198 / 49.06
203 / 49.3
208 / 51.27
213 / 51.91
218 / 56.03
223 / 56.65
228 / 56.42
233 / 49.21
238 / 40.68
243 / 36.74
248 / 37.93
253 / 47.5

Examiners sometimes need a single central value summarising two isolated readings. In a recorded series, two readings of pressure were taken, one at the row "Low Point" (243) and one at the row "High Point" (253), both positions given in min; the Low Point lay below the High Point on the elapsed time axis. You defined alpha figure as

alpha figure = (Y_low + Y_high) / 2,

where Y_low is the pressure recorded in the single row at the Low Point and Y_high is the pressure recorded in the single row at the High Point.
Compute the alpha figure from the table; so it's 42.1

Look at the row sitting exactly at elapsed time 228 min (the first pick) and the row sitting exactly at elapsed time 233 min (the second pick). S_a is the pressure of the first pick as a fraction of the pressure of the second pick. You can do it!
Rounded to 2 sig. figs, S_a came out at 1.1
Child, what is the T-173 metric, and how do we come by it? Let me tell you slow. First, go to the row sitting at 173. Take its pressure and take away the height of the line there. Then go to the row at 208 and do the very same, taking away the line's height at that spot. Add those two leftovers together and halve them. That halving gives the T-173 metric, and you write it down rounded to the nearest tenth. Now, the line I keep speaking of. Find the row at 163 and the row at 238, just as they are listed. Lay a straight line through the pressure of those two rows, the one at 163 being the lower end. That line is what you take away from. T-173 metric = 15.2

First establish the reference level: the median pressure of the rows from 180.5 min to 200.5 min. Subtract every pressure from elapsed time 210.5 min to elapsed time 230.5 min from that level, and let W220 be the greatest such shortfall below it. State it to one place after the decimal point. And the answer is -1.9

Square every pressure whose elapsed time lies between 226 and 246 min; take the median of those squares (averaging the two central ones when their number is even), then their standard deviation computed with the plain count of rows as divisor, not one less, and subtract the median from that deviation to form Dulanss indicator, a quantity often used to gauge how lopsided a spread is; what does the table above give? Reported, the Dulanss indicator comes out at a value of -1326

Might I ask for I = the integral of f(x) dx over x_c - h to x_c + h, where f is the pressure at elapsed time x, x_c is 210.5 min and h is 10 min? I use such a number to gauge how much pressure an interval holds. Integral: 1043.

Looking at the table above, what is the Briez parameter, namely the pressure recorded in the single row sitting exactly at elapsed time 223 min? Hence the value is 56.65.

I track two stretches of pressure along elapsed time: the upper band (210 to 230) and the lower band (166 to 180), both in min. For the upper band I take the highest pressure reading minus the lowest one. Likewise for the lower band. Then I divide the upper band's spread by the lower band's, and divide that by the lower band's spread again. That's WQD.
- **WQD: 0.0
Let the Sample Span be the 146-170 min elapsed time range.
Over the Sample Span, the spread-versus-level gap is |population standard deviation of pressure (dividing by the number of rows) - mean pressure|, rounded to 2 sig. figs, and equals 30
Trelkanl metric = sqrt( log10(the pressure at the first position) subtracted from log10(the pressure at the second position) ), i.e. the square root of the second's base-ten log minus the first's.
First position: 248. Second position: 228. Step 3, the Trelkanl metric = 0.4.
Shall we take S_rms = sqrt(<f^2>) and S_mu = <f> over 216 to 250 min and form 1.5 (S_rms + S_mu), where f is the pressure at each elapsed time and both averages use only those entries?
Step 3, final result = 144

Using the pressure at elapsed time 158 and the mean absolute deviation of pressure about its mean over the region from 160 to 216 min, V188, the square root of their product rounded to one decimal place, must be 10.6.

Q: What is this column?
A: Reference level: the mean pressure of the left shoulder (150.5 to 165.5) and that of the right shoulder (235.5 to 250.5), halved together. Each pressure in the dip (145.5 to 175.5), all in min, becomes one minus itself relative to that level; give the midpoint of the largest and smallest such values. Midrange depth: -0.17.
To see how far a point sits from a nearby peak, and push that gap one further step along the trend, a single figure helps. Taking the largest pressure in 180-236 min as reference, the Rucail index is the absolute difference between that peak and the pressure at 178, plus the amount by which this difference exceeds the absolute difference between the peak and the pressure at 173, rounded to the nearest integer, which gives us 8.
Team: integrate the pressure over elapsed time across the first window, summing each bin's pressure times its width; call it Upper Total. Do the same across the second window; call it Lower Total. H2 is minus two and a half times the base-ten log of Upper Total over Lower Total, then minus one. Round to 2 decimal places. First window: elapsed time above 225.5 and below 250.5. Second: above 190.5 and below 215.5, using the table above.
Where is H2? -0.87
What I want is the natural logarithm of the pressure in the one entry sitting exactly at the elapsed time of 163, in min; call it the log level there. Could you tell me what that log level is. 3.53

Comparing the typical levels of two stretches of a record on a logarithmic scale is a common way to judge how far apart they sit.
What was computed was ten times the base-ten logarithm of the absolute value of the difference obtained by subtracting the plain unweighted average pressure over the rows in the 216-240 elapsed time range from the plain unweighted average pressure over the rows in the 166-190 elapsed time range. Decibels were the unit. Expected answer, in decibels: 4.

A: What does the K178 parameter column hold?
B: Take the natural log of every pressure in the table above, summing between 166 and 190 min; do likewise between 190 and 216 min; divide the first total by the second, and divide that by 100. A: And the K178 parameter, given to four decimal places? 0.0100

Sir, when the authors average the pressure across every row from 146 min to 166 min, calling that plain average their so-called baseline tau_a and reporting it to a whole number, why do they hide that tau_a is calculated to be 33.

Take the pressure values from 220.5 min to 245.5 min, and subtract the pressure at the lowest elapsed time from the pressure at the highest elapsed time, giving -20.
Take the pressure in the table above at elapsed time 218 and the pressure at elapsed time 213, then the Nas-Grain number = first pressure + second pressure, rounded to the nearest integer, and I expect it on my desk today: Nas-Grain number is 108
